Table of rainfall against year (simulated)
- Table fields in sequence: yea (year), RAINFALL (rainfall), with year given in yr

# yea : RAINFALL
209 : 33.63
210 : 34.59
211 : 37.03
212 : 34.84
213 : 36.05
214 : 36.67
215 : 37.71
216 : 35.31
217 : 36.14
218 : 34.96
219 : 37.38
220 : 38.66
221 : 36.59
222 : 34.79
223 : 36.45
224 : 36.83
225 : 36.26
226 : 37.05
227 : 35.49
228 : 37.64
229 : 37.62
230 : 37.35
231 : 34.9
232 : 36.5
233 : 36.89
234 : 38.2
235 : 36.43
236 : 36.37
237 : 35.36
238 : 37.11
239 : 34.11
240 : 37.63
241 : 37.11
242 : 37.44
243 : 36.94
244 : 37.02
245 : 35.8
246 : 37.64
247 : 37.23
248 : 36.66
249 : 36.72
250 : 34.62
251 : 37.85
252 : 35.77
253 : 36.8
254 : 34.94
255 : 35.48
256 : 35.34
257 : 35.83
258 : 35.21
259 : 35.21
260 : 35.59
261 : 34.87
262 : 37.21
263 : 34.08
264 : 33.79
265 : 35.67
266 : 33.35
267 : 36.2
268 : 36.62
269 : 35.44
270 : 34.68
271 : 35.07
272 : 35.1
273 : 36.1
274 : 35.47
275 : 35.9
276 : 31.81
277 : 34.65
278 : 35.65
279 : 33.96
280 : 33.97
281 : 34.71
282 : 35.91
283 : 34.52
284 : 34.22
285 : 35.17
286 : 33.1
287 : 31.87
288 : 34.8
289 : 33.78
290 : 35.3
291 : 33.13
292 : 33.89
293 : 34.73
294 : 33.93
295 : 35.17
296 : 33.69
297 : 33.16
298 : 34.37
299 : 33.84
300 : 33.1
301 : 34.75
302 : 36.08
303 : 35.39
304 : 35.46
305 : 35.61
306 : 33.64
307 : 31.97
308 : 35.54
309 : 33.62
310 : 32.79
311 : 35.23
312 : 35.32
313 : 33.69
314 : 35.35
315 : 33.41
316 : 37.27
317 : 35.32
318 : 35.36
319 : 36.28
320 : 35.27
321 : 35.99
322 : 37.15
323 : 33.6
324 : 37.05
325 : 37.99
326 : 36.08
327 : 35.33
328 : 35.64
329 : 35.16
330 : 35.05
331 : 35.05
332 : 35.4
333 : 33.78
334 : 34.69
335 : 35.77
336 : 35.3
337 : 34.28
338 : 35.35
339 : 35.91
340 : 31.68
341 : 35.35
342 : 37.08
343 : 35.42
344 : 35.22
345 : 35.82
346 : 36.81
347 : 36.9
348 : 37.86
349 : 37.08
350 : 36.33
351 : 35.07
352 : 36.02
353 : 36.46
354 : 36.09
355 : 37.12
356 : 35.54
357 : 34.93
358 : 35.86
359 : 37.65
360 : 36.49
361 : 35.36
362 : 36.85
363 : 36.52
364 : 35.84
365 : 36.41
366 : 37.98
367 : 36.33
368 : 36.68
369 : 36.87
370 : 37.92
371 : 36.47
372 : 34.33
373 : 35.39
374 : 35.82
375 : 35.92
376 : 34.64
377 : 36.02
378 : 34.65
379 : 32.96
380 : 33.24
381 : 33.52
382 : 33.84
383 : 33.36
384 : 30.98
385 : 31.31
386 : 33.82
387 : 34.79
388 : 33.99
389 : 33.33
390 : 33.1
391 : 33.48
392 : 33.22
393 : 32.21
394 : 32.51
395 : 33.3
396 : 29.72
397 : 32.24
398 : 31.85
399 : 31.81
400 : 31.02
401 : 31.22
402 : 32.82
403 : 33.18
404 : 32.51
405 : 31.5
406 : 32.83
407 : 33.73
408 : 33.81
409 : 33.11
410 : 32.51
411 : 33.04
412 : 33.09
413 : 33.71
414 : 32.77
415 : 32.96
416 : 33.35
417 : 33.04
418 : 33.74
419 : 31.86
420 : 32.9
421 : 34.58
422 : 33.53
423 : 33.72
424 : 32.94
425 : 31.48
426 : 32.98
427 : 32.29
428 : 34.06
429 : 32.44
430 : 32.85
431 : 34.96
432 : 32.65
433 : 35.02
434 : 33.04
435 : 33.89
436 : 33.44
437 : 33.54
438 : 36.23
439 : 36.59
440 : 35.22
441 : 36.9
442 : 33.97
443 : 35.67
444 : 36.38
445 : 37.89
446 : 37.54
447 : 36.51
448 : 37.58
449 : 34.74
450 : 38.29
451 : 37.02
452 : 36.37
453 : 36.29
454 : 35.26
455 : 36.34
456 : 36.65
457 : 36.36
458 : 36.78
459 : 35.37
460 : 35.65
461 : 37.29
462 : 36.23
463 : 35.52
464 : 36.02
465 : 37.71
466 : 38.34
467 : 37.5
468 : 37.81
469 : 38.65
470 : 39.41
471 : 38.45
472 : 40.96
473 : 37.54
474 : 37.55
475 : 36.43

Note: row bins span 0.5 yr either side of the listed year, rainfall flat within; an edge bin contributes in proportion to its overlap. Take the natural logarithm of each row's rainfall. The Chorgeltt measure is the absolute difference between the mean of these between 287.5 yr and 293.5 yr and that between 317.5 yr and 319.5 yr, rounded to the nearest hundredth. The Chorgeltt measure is 0.04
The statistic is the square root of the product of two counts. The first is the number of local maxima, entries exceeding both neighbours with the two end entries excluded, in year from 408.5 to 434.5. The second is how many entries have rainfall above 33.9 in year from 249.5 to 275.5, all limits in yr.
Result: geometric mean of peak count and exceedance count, 14.7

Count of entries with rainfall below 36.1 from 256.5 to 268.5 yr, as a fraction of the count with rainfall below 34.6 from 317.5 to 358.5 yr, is 2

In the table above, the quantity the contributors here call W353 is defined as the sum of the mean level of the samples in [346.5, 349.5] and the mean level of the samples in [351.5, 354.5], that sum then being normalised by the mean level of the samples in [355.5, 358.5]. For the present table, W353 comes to 2.07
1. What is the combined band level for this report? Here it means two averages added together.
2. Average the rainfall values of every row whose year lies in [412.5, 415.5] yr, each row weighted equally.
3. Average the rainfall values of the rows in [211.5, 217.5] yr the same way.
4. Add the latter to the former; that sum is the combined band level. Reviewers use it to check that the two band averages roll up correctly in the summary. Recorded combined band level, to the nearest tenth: 69.3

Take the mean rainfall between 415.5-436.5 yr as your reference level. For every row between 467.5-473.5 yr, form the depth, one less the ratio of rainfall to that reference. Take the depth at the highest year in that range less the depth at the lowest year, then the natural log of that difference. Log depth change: -4.8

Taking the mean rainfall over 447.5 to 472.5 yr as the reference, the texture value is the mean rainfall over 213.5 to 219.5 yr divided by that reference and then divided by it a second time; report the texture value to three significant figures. 0.0265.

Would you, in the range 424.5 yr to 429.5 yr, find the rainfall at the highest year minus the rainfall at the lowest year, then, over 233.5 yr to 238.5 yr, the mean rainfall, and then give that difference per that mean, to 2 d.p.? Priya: 0.03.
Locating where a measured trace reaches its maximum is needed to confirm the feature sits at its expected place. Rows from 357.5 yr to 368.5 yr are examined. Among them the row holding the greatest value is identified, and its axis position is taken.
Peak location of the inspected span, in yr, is 366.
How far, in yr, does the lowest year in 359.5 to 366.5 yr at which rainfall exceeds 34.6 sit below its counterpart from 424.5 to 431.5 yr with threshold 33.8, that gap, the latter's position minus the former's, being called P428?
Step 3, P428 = 68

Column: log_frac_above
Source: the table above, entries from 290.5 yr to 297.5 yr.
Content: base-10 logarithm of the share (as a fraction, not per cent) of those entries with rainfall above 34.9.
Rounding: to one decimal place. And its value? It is -0.8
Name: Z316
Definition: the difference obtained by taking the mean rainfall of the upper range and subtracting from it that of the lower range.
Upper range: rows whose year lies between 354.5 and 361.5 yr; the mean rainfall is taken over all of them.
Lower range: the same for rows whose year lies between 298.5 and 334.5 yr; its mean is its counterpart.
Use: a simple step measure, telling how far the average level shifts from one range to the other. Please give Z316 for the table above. 1.1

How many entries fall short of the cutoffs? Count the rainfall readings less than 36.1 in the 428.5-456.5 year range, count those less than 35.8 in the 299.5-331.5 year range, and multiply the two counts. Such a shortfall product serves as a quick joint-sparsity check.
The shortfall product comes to 336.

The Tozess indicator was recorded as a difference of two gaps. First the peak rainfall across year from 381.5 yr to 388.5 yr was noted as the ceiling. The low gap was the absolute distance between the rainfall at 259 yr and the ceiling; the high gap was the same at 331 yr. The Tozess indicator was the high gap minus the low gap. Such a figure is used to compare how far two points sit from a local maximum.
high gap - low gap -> -0.2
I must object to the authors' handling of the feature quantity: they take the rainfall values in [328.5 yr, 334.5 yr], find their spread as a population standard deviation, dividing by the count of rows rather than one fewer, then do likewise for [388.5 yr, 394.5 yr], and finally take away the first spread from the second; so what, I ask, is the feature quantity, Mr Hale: -0.1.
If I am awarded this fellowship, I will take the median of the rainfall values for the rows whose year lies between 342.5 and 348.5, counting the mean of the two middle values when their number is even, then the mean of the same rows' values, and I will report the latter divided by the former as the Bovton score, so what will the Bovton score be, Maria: 1.00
